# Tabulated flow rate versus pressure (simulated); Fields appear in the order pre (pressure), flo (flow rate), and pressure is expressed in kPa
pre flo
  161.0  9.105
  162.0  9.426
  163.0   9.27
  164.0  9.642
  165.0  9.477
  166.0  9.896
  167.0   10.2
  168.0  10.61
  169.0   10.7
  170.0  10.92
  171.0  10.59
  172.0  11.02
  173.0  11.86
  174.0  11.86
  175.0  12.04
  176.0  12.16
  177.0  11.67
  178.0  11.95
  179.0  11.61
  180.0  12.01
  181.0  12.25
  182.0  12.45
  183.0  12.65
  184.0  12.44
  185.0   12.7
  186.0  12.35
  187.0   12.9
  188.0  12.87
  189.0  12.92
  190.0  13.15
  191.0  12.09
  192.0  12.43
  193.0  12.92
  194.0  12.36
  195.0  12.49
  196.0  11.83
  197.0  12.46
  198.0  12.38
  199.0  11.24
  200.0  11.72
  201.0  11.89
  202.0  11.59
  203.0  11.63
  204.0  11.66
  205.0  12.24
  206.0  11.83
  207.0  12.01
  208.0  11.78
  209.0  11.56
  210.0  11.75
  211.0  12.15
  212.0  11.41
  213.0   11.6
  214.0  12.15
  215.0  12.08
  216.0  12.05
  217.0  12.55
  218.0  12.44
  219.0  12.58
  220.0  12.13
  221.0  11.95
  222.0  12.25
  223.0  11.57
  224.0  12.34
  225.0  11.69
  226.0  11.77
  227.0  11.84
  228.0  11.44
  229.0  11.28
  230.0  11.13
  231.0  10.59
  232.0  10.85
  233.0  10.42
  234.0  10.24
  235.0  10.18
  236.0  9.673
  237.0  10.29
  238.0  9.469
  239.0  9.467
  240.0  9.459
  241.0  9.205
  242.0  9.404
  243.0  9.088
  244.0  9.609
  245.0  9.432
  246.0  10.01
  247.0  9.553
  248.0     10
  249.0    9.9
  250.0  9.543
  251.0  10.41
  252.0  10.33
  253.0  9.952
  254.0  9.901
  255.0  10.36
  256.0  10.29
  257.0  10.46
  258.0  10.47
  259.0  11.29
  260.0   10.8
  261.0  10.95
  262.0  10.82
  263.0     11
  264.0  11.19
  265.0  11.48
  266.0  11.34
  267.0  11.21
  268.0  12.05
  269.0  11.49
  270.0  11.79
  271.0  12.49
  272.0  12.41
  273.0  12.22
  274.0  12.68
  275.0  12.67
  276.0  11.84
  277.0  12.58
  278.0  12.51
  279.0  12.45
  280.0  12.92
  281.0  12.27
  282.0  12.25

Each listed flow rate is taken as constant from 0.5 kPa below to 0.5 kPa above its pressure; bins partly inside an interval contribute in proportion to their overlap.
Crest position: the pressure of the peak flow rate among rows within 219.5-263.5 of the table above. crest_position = 224.0 kPa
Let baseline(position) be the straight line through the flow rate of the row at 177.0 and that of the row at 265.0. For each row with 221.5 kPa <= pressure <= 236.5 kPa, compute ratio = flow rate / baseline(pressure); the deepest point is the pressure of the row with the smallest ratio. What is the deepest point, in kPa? 236.0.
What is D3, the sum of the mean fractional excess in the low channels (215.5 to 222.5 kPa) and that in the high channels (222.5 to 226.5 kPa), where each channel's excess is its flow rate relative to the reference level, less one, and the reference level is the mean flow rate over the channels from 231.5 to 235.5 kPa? 0.31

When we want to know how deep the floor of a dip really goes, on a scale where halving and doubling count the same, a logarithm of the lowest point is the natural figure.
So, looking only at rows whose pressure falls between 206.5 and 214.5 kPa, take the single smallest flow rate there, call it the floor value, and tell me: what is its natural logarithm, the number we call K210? 2.43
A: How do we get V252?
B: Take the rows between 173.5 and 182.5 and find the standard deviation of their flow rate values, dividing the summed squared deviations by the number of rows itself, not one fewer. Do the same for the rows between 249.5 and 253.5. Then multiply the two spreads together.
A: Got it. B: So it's 0.087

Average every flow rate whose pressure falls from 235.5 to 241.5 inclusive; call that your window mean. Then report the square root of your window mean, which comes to 3.10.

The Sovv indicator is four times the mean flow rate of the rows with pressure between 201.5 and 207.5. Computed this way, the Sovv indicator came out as 47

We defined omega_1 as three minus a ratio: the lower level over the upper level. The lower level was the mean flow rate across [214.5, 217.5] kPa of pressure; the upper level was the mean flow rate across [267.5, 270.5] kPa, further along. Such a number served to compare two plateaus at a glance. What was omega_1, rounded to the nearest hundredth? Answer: 1.96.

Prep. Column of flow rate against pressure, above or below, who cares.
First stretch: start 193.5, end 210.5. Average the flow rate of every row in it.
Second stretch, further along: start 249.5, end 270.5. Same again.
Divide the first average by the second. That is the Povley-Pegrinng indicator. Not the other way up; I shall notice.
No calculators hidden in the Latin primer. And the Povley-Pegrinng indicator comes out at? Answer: 1.10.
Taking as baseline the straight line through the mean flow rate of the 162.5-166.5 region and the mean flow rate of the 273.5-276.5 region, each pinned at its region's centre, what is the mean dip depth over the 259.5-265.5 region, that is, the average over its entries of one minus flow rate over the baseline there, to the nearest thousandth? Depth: 0.086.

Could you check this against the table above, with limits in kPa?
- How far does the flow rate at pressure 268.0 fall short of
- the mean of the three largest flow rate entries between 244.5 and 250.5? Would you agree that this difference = -2.1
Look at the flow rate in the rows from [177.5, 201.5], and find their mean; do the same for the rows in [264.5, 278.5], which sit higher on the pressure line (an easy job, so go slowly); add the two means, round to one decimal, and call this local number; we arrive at 24.4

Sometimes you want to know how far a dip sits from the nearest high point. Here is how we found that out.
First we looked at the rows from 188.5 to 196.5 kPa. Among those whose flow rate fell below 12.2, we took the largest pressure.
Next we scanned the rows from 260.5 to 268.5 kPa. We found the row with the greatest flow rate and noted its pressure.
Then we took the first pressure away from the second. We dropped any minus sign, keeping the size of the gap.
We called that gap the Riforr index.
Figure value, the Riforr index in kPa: 72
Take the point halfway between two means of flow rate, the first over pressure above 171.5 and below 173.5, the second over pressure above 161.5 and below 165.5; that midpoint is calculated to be 10.4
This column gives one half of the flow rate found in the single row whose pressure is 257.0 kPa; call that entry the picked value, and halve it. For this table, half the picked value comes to 5.2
